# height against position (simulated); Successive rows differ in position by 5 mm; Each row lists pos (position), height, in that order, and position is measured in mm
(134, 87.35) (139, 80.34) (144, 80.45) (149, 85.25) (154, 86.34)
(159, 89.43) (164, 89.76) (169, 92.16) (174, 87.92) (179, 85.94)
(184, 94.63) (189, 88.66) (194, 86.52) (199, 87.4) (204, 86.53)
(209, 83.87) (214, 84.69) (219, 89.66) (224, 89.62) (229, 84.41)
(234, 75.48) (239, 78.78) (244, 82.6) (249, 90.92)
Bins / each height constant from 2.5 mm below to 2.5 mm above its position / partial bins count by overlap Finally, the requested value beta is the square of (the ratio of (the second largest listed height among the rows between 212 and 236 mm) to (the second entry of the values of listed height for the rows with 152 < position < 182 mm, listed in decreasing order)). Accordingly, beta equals 1.00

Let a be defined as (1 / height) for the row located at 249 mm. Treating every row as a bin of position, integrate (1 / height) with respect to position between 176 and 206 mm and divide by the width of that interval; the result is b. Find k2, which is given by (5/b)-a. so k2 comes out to 441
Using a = 0.0110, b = 0.0113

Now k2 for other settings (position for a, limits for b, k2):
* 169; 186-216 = 432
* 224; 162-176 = 450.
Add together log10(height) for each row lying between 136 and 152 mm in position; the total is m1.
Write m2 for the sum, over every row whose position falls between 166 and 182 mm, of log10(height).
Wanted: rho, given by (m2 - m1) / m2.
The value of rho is 0.017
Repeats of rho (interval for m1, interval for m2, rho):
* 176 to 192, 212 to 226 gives -0.004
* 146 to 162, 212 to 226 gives 0.002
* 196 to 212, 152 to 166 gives 0.007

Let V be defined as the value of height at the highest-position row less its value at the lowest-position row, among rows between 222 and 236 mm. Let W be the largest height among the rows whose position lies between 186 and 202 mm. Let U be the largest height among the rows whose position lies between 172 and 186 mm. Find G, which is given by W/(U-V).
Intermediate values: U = 94.63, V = -14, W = 88.66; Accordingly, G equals 0.82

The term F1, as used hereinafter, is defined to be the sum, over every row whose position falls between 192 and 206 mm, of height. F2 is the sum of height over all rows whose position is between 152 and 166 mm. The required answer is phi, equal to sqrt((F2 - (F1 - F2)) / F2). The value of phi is 1.01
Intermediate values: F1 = 260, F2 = 266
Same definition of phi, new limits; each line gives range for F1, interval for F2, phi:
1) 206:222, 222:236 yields 0.98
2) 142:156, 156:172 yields 1.03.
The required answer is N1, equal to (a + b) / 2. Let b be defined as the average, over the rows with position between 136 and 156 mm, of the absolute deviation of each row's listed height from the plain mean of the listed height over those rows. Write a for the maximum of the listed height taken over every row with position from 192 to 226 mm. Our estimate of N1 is 46.2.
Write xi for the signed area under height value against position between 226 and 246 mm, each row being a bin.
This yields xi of 1610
